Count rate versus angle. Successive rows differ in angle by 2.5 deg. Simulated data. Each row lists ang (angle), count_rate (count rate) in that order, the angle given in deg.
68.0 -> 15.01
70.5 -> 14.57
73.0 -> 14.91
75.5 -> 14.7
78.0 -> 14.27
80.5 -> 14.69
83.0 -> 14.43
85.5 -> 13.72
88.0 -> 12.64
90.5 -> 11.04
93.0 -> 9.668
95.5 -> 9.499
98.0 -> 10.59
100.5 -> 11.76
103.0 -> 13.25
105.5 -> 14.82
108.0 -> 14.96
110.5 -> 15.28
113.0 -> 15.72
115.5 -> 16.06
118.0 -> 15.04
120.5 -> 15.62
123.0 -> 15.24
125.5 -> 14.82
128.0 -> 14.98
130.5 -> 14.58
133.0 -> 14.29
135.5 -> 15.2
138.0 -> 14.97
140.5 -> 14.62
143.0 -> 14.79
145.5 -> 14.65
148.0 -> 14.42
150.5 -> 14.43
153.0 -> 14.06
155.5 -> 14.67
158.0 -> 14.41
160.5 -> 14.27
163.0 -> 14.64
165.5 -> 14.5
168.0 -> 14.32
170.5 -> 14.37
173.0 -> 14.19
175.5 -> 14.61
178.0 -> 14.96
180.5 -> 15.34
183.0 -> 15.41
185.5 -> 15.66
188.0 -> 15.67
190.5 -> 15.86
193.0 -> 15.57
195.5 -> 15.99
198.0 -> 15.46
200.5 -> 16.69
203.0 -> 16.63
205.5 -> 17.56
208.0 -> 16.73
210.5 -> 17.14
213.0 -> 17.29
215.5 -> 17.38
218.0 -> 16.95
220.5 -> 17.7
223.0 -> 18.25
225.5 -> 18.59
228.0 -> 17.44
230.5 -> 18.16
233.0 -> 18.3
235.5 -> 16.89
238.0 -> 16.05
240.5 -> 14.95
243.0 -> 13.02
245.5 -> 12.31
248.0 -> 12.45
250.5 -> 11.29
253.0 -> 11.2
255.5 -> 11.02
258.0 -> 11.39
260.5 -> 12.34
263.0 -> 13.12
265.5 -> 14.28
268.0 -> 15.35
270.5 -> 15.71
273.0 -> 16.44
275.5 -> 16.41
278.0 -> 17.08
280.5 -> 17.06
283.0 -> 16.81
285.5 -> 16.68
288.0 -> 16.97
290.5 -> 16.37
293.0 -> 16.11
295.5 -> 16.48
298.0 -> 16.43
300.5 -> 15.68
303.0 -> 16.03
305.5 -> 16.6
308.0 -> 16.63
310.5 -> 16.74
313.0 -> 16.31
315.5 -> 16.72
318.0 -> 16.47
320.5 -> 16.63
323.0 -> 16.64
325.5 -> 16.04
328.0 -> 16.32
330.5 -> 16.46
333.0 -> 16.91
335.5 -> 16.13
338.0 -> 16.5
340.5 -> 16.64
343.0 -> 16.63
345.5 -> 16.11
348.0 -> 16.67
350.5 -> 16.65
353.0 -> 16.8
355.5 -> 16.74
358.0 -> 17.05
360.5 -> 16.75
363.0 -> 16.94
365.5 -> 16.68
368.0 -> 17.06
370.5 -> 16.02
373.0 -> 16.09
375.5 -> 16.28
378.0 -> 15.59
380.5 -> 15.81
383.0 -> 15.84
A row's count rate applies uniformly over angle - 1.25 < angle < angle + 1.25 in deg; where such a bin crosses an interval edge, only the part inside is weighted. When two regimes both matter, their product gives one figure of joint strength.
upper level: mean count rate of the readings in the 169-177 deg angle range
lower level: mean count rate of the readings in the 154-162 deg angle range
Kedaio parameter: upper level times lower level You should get 208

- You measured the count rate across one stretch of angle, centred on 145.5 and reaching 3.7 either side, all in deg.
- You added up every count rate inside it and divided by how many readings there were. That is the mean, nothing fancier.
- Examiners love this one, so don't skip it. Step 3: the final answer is 14.6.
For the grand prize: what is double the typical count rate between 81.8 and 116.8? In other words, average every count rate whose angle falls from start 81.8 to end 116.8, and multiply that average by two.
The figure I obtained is 26.2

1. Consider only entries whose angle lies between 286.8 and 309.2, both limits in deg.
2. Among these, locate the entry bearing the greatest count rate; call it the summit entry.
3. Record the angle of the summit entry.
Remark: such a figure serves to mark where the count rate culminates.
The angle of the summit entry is 288.0 deg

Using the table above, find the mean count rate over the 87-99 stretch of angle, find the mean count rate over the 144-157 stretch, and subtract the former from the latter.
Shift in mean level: 3.8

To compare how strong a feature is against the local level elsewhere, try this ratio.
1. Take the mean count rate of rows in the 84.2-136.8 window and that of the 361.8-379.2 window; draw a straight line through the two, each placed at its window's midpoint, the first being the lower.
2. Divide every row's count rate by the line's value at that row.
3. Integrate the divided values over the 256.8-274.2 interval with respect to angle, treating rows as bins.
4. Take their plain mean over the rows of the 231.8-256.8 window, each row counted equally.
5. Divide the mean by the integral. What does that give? 0.057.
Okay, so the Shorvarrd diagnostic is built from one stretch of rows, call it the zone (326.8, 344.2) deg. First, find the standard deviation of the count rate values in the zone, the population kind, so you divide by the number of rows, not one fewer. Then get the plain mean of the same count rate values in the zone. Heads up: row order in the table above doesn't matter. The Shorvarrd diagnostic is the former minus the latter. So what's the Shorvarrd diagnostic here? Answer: -16.3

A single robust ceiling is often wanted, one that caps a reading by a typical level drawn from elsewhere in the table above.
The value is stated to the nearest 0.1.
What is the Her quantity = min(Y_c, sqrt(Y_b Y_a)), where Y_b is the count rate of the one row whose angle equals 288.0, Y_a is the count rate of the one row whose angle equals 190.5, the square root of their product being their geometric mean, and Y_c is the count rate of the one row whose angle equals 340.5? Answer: 16.4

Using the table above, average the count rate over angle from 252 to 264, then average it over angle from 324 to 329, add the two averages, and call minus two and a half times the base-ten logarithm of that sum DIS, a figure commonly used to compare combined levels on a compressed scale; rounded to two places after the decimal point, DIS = -3.62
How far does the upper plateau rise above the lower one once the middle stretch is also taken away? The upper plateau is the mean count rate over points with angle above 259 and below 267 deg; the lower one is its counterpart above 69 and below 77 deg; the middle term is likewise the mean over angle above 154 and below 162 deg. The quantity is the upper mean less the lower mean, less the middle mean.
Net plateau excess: -15.9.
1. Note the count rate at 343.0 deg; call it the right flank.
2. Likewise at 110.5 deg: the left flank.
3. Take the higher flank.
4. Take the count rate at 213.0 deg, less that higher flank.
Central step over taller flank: 0.7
